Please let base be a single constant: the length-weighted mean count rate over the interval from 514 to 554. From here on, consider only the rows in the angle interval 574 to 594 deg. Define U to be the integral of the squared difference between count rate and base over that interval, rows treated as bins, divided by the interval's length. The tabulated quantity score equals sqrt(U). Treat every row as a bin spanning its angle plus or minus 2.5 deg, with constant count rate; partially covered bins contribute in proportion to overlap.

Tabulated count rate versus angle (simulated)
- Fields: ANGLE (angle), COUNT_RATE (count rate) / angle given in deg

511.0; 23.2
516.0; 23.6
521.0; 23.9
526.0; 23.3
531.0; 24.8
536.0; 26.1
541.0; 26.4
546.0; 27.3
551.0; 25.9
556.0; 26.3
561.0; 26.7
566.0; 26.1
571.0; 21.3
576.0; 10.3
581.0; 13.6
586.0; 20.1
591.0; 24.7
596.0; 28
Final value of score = 9.5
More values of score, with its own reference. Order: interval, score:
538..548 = 1.7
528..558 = 1.2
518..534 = 1.3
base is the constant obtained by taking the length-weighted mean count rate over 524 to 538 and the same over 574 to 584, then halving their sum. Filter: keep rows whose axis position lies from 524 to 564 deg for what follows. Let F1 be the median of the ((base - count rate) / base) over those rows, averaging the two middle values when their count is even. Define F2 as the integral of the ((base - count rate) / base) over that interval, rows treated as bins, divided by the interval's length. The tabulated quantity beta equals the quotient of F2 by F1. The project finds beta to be 0.96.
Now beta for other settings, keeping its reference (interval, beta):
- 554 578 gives 0.49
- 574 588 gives 0.79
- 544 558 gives 1.02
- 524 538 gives 0.99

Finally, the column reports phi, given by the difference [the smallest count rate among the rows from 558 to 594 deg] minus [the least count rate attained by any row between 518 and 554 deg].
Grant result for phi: -13.0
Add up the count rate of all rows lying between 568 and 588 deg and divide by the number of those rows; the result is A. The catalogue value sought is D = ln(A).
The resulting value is 2.79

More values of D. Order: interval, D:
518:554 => 3.23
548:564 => 3.27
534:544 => 3.27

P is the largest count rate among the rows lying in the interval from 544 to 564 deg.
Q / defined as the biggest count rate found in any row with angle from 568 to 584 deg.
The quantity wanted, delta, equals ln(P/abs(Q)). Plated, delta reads 0.25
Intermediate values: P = 27.3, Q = 21.3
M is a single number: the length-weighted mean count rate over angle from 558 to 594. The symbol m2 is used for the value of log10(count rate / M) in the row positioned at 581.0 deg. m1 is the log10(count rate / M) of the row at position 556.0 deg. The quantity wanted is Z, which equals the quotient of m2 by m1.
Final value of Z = -1.7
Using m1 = 0.11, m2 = -0.180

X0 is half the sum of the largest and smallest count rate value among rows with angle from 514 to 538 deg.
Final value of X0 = 24.7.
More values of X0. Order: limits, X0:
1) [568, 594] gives 17.5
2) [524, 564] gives 25.3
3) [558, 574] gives 24.0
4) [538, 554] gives 26.6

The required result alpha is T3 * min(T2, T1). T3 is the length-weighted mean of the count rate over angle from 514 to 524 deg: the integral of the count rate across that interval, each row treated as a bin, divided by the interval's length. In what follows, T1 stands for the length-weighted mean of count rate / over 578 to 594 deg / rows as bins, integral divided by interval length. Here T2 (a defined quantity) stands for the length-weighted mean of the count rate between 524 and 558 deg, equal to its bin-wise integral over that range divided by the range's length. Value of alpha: 462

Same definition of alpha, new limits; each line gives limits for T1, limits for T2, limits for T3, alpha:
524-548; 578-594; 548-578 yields 448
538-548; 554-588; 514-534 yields 492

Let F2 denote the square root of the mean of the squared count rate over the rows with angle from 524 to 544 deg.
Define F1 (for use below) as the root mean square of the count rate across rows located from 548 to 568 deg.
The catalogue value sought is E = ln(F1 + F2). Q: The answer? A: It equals 3.94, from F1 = 26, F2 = 25.2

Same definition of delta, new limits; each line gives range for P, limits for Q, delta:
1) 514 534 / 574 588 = 0.21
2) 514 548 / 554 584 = 0.02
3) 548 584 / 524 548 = -0.02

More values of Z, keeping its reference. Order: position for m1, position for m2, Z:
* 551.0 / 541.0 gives 1.1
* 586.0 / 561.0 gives -10.8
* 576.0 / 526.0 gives -0.2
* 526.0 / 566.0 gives 1.9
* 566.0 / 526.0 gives 0.5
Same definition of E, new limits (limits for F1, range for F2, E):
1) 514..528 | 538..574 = 3.90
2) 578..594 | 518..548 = 3.81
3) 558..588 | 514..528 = 3.79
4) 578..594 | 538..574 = 3.82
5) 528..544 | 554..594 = 3.86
